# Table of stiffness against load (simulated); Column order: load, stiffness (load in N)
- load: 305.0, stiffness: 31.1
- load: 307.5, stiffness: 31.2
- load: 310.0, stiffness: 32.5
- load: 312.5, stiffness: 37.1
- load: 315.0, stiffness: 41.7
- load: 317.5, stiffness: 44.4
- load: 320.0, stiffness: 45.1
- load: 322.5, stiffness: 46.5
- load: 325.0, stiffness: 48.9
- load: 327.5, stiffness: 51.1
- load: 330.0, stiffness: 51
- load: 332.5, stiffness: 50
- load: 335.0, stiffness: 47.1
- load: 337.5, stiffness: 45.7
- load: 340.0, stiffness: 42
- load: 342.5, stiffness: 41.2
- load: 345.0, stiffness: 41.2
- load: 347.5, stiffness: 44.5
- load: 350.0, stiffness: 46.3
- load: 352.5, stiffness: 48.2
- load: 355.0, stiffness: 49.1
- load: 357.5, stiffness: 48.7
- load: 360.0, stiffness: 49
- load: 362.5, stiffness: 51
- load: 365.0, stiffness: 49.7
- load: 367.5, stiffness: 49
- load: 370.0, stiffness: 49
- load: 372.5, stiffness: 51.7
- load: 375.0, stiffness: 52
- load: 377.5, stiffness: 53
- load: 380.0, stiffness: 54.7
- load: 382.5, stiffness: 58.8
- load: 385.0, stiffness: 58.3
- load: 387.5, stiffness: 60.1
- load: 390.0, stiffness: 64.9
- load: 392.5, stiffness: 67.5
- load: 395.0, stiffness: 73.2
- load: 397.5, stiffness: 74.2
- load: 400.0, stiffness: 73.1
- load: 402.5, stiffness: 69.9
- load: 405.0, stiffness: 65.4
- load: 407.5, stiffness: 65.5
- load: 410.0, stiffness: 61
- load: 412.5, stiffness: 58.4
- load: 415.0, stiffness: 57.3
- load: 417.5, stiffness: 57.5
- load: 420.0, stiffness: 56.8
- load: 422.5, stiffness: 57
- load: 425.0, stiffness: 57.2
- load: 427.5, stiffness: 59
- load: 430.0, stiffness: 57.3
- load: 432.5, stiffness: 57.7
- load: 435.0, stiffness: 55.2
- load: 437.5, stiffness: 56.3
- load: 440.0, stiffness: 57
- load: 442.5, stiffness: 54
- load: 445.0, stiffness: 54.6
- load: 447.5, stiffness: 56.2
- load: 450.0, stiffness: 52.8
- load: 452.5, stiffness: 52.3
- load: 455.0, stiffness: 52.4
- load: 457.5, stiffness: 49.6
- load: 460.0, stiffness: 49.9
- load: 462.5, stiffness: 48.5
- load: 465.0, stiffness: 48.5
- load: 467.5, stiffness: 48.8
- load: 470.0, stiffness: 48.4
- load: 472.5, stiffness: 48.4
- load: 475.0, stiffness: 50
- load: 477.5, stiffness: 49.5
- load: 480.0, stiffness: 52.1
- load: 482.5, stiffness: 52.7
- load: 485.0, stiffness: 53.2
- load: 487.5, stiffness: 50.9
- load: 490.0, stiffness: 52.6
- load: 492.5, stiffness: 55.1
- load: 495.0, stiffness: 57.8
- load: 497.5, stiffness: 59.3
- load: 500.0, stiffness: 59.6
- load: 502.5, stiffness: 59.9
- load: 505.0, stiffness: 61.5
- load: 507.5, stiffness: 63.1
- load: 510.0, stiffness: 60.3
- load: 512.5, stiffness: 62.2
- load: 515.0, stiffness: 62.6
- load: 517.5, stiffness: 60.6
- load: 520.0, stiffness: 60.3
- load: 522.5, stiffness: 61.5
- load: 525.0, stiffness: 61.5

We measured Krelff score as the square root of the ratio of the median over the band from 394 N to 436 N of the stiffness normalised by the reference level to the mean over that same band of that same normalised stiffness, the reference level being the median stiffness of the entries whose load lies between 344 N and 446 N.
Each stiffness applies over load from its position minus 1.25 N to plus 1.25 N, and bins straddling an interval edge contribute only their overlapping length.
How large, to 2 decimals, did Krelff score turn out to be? 0.97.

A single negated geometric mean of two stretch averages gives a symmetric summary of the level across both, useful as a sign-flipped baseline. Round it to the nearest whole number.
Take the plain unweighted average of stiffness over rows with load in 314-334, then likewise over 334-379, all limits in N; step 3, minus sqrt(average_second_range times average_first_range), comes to -48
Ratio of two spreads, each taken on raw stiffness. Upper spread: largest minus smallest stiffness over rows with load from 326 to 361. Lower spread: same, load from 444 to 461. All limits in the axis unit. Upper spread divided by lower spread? 1.50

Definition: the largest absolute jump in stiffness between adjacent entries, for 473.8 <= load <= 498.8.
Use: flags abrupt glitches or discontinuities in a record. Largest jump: 2.7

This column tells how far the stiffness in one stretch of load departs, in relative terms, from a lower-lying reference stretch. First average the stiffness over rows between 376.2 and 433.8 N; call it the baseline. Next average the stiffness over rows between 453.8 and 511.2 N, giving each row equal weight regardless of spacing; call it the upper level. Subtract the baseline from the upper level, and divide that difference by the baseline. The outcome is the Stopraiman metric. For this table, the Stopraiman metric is -0.13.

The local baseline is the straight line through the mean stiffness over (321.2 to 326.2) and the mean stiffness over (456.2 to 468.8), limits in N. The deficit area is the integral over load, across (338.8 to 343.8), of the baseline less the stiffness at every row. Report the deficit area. 31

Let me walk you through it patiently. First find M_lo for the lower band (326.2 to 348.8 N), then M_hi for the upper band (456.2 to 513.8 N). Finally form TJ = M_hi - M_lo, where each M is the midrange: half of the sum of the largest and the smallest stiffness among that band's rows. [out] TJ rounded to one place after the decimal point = 9.6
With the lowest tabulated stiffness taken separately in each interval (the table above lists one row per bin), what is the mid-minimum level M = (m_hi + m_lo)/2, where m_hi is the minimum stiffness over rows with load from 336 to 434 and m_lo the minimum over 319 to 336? 43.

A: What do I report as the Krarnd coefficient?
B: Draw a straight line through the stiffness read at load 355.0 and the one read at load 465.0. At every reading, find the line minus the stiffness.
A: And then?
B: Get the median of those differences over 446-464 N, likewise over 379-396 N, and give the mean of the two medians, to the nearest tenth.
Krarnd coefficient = -7.5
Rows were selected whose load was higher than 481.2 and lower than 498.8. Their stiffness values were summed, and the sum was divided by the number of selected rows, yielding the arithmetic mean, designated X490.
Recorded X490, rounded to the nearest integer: 55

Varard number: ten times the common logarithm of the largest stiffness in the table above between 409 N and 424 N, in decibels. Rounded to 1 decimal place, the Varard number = 17.9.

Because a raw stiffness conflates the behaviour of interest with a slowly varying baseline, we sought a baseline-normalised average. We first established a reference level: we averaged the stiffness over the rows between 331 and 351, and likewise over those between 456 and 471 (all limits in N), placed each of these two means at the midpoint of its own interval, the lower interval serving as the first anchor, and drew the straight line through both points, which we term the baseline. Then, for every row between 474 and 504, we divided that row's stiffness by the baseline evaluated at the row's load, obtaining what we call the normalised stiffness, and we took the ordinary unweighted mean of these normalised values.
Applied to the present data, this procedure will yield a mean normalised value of 1.09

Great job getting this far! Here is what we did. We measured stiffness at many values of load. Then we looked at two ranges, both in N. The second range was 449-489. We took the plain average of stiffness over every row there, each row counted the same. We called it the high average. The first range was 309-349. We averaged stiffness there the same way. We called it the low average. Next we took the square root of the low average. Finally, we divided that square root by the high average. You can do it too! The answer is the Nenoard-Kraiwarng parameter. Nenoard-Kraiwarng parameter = 0.132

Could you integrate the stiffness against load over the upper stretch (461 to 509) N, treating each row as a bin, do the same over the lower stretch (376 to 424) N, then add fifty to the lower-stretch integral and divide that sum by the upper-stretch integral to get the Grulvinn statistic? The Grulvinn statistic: 1.18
